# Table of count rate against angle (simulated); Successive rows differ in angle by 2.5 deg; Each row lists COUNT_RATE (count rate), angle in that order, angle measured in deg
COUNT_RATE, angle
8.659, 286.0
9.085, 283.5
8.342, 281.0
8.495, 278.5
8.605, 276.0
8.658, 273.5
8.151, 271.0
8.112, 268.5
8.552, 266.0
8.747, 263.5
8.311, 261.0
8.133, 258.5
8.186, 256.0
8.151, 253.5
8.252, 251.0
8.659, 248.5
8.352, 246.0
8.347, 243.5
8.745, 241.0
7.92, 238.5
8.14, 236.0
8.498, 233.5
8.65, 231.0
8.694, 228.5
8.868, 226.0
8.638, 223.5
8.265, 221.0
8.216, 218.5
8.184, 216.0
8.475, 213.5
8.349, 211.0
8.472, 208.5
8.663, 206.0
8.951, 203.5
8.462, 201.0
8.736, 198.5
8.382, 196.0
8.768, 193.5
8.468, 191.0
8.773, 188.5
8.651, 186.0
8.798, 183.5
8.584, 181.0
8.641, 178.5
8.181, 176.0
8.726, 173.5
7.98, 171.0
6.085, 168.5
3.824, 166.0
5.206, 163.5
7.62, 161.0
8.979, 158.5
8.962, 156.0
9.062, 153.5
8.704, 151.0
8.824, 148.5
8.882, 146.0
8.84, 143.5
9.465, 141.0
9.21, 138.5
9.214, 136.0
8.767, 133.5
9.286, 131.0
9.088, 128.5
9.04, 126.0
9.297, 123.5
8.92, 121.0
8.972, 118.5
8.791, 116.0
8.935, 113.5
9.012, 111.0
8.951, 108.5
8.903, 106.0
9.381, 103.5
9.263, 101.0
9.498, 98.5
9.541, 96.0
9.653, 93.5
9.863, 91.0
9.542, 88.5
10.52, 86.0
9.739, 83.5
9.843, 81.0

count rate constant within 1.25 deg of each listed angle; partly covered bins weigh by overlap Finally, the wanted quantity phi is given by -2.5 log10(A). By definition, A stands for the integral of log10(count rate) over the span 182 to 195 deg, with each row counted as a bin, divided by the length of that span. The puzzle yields 0.069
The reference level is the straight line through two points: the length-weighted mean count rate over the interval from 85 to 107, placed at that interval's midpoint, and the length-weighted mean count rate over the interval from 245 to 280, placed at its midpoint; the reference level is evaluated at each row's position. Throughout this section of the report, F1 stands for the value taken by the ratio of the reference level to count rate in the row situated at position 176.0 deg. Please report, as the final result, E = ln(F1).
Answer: 0.095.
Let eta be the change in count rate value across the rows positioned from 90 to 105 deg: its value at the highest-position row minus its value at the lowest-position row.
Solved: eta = -0.5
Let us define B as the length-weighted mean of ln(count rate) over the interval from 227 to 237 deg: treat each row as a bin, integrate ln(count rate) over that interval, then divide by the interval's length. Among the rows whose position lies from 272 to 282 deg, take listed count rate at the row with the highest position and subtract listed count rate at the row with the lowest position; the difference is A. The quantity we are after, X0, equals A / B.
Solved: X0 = -0.1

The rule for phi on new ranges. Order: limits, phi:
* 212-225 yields 0.088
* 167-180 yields 0.127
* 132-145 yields 0.046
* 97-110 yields 0.040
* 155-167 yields 0.216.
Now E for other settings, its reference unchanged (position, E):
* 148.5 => 0.041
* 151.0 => 0.053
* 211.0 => 0.047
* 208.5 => 0.034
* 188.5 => 0.016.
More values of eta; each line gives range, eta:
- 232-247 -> -0.1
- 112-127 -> 0.1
